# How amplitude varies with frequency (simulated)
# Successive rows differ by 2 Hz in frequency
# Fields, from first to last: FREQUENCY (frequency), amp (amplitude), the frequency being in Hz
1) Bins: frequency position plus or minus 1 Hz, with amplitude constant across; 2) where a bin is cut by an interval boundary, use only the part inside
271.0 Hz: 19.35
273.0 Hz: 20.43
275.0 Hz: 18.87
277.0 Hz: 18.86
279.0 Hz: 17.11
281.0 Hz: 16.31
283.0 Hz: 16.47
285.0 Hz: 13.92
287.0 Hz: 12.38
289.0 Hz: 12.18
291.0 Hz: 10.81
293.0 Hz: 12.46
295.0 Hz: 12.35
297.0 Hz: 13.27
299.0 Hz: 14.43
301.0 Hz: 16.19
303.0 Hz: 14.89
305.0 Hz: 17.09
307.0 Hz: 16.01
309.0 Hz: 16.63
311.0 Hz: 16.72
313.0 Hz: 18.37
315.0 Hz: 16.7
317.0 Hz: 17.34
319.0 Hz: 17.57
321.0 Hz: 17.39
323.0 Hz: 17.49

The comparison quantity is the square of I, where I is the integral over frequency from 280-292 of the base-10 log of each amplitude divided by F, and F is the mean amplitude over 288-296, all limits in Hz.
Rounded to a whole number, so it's 0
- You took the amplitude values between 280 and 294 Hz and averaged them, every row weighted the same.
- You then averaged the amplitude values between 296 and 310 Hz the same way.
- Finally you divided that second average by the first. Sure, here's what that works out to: 1.15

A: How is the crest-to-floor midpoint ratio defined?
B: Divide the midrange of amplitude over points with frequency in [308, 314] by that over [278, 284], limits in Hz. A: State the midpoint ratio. 1.05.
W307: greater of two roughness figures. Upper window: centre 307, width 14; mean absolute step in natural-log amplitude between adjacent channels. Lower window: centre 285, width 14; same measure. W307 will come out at 0.080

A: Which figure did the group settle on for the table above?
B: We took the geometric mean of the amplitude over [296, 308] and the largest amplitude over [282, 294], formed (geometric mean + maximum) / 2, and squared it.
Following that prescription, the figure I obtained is 252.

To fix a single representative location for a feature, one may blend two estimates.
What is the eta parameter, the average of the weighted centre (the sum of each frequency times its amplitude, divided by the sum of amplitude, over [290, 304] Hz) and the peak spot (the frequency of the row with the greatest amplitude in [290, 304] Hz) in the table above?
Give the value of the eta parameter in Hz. 299.2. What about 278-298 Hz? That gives 283.2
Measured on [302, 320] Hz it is 312.1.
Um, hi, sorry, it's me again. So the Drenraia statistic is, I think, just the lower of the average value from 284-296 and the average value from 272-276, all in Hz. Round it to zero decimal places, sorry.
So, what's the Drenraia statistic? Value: 12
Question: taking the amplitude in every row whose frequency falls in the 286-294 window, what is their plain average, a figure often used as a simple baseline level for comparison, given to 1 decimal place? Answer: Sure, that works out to 12.0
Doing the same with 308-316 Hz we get 17.1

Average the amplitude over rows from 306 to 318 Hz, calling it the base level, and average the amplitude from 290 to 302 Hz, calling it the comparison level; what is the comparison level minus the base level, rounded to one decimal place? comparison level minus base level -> -3.7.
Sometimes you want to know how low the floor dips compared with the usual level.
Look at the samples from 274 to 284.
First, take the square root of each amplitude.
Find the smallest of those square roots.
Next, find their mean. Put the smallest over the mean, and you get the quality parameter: 0.965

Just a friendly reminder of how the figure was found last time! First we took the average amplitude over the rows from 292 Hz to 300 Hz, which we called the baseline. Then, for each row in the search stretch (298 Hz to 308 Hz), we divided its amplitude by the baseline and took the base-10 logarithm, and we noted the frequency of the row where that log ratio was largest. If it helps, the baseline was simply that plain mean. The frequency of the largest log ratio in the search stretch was 305.0 Hz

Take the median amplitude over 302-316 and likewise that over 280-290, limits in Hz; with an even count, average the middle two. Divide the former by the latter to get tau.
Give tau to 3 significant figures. 1.20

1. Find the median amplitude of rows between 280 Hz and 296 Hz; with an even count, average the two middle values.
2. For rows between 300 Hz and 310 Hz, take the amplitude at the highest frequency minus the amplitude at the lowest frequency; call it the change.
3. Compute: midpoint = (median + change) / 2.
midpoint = 6.43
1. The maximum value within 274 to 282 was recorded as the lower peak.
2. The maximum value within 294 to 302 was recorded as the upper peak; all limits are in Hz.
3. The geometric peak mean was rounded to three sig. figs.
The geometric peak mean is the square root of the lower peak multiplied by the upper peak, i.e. 17.5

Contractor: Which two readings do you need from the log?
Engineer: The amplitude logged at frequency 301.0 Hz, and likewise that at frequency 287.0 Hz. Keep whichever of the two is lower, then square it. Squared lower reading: 153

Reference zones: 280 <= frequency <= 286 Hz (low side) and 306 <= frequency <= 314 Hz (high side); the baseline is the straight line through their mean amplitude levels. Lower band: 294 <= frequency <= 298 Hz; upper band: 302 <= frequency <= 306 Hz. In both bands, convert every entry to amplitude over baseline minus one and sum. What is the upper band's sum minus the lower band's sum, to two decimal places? 0.34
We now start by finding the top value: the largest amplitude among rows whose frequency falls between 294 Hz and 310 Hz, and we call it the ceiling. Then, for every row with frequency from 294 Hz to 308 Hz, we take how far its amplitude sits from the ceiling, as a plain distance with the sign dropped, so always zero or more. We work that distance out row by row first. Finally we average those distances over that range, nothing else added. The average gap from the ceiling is 2.2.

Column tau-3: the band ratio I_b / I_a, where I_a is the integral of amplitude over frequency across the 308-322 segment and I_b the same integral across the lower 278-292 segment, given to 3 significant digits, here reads 0.822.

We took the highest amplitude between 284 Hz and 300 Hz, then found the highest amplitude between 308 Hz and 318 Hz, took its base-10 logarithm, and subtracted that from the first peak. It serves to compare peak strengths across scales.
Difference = 13.2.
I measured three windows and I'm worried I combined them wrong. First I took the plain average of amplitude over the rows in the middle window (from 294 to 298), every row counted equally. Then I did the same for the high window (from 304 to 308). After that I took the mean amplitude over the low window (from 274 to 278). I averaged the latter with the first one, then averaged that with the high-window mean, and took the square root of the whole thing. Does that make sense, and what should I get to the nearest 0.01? 4.02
